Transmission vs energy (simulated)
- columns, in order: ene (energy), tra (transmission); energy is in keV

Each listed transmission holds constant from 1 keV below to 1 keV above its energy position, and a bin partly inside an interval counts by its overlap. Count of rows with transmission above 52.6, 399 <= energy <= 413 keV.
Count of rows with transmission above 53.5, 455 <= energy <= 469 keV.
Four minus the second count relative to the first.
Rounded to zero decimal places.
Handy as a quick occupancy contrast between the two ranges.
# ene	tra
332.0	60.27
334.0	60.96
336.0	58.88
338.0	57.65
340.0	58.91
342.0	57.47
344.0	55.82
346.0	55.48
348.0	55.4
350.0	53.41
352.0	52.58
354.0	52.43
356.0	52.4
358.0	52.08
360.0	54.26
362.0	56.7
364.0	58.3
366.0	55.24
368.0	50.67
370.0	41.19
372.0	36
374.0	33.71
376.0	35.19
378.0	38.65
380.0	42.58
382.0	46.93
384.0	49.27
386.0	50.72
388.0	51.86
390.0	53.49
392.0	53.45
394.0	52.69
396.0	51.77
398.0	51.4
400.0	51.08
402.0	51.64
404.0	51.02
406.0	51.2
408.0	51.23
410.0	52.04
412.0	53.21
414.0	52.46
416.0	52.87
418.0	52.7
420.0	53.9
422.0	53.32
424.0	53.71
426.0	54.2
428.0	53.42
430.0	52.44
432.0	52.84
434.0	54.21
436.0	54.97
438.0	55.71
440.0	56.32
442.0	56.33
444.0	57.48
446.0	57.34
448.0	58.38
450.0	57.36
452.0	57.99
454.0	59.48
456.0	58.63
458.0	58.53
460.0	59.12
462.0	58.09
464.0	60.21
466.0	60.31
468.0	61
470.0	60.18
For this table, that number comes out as -3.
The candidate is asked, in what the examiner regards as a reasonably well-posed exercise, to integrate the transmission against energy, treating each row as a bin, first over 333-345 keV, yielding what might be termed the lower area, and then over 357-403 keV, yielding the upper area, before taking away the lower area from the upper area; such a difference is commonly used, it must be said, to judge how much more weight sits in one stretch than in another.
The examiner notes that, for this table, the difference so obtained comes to 1538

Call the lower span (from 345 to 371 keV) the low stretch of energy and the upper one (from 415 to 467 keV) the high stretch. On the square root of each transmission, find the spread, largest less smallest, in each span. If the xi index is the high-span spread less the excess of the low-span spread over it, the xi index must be -0.17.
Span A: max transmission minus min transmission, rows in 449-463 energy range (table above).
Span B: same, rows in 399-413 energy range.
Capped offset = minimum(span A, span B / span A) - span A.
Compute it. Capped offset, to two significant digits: -1.1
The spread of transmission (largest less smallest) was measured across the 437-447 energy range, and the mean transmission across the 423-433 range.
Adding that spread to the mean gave 55.1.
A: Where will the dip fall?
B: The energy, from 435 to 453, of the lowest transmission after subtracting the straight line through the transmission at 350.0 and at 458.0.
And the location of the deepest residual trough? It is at 436.0 keV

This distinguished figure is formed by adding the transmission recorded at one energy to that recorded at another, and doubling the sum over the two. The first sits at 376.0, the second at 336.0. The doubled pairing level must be 188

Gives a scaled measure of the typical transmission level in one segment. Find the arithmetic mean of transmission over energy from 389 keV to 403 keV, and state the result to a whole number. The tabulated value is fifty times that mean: 2611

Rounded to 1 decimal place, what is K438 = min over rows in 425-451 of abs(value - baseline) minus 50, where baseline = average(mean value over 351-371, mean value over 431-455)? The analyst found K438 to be -49.7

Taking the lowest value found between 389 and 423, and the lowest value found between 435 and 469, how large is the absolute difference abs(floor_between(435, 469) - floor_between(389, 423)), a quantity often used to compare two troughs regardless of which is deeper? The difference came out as 4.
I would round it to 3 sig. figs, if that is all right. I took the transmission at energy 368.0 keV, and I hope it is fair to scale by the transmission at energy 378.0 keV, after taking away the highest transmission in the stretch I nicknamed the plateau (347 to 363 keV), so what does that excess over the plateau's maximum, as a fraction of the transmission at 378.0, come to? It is -0.156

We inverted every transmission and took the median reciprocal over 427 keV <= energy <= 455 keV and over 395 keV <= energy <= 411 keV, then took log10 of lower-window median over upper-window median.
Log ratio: 0.040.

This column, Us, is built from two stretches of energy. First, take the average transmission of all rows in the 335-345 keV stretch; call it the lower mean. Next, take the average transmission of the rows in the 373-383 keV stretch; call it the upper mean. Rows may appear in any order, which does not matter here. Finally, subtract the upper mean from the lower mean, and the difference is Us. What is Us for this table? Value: 18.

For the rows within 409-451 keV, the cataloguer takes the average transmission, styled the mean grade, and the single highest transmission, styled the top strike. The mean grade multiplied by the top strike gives 3184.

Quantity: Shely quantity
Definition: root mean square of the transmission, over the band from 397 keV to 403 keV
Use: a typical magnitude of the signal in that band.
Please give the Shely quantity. 51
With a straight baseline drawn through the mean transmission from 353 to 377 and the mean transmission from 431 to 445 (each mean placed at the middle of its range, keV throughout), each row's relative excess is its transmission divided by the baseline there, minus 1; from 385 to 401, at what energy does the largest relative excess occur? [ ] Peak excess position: 390.0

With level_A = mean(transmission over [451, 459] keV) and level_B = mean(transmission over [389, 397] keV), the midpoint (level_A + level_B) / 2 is 56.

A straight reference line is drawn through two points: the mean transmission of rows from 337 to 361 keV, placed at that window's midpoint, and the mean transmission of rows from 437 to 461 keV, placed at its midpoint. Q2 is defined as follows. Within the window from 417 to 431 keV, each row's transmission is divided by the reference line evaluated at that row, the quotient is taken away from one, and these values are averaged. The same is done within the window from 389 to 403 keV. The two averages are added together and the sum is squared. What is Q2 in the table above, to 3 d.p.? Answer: 0.018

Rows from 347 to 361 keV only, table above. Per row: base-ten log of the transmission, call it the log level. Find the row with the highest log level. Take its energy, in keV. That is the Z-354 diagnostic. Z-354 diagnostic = 348.0 keV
